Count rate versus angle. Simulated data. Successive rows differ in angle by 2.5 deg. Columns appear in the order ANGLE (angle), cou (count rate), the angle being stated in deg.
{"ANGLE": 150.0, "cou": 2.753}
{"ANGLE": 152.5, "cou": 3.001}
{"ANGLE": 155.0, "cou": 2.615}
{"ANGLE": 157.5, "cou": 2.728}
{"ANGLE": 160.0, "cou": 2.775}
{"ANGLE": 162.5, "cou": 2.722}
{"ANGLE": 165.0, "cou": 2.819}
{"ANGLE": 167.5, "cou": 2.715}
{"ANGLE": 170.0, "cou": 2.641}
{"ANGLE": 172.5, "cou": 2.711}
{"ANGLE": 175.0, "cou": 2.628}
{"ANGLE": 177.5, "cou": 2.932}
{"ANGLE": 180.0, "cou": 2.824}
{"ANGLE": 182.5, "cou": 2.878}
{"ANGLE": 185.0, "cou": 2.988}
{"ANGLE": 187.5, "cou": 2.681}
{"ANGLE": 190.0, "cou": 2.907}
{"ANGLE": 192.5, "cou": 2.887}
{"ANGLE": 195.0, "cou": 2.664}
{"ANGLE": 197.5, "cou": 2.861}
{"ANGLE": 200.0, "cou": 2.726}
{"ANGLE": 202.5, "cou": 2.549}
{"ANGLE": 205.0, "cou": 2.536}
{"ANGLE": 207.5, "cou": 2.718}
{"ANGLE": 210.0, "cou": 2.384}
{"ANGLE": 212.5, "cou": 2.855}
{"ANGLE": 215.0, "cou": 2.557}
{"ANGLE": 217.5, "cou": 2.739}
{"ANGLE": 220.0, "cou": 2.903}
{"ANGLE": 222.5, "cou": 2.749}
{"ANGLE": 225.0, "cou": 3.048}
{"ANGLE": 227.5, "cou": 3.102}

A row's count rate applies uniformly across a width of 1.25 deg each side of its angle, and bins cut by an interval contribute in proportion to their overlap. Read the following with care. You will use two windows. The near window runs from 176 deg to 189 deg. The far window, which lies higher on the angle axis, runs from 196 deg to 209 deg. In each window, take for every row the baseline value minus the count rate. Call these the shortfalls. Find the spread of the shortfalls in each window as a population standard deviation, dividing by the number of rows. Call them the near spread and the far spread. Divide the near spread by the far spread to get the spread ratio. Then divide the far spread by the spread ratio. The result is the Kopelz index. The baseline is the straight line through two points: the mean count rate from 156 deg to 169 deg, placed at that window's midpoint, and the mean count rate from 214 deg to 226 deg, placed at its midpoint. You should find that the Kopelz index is 0.143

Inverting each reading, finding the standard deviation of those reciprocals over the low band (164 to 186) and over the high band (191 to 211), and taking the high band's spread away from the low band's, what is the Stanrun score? -0.008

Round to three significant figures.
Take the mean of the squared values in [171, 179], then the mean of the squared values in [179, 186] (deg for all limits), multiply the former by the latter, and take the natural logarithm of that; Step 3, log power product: 4.16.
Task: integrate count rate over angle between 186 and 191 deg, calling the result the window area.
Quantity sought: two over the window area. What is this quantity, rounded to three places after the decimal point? 0.143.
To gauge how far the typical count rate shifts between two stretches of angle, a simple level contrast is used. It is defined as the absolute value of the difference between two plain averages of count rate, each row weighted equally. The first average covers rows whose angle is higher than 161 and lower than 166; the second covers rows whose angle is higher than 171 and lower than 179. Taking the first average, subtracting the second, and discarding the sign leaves 0.01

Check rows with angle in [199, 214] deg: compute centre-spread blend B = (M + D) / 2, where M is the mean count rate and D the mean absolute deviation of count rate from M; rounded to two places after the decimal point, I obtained 1.38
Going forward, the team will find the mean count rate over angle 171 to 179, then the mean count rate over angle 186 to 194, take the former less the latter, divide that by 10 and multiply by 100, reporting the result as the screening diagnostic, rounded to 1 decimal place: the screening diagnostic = -0.7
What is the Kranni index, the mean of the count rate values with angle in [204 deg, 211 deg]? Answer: 2.55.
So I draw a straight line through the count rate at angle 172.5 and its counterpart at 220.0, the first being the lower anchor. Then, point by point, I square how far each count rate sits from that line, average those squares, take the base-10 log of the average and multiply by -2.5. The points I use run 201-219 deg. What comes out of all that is 2.8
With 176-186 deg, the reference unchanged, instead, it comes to 3.9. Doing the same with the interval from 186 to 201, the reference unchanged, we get 4.9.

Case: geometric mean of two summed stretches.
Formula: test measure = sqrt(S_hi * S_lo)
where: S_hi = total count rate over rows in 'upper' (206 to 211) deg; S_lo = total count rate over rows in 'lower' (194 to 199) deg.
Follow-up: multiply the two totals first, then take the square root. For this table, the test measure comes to 5.31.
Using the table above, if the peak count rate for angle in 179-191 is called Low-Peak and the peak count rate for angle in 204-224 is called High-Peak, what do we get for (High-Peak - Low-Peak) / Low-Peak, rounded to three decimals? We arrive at -0.028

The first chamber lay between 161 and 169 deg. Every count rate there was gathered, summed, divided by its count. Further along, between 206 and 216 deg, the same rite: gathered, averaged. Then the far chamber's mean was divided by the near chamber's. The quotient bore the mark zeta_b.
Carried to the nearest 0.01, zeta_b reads 0.96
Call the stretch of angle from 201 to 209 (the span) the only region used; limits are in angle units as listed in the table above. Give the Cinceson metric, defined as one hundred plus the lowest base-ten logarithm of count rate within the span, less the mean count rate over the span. 97.8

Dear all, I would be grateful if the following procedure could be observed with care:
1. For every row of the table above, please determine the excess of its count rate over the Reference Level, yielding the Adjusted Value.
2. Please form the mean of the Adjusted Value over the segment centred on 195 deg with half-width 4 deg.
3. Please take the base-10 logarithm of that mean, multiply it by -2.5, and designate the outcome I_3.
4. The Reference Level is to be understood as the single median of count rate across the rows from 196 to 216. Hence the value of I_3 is 1.9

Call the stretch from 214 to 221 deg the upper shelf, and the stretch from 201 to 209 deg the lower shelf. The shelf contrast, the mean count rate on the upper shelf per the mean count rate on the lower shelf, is 1.05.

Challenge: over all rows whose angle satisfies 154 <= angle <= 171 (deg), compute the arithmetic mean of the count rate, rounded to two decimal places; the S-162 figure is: 2.72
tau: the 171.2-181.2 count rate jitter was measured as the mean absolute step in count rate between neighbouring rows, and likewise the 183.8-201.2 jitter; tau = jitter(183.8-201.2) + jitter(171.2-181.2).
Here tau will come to 0.35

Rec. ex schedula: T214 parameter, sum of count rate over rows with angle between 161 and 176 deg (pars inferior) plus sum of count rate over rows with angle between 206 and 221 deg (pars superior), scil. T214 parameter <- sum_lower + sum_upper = 32.4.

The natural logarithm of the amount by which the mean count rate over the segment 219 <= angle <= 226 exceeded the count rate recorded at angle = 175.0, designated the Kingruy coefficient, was -1.3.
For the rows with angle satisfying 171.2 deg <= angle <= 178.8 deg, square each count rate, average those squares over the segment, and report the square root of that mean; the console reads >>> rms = 2.76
